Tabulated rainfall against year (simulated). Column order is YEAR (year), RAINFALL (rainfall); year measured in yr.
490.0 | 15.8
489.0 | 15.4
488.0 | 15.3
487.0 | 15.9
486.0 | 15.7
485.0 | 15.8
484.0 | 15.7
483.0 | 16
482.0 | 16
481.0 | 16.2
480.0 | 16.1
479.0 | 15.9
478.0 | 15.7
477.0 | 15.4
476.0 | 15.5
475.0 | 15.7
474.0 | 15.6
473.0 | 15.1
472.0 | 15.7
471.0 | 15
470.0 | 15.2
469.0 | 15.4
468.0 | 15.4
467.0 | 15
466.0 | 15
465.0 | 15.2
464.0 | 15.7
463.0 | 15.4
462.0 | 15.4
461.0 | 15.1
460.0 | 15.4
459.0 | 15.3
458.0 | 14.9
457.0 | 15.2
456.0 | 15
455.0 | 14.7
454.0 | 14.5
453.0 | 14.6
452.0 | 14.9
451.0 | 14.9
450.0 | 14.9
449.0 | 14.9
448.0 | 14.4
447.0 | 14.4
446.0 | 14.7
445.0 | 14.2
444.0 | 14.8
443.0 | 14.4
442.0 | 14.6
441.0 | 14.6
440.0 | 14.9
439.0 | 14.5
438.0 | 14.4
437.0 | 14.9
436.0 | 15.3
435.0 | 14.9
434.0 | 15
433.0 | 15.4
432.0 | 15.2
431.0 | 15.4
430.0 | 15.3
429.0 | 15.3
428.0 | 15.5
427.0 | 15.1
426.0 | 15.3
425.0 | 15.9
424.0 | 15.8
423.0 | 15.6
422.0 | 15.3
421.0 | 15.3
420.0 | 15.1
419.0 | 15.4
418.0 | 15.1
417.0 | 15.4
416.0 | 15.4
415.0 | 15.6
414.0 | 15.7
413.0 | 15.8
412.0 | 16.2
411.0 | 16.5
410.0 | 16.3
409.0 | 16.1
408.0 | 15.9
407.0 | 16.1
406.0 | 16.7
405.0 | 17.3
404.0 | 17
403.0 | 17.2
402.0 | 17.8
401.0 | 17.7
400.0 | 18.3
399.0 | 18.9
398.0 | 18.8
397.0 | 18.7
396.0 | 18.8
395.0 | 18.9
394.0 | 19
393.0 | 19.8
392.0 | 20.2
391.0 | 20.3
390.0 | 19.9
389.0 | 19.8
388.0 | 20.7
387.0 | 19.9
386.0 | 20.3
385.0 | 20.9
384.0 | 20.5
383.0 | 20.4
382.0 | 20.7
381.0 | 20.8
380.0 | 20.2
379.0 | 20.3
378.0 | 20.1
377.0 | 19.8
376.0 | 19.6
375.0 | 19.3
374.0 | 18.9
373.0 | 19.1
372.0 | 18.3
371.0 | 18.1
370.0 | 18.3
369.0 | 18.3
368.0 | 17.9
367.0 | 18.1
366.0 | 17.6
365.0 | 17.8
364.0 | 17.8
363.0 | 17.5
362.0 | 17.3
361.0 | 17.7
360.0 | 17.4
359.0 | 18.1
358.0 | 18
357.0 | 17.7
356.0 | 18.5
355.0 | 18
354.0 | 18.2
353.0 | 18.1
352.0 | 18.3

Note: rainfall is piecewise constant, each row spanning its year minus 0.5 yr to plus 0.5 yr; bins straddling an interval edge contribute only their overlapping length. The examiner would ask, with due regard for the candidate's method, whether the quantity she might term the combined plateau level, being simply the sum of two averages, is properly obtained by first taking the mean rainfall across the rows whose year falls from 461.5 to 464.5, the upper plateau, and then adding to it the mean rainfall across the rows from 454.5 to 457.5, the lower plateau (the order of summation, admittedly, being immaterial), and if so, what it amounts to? 30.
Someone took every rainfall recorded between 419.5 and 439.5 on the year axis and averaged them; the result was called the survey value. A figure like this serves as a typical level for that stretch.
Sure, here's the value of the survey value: 15.2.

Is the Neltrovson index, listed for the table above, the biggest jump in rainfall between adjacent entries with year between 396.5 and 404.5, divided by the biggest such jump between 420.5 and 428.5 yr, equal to 1.00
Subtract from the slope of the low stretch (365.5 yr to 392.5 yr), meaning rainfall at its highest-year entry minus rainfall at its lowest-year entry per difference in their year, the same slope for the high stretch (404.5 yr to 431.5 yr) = 0.17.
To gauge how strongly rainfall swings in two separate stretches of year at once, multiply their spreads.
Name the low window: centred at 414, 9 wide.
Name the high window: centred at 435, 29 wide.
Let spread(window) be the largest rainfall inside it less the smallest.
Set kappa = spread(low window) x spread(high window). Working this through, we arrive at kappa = 2.4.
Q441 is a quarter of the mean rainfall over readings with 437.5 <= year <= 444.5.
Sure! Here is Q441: 3.65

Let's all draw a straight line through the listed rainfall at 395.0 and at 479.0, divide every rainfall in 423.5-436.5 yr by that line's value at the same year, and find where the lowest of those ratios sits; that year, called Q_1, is 427.0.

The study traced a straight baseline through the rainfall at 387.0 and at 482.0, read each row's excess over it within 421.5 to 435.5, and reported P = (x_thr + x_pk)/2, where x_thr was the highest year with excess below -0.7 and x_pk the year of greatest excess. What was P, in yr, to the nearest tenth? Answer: 430.0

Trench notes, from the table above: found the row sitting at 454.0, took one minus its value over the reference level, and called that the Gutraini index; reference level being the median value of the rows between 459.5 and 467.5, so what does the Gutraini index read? 0.05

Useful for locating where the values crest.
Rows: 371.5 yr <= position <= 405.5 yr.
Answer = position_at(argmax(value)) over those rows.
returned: 385.0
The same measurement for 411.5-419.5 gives 412.0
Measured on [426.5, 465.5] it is 464.0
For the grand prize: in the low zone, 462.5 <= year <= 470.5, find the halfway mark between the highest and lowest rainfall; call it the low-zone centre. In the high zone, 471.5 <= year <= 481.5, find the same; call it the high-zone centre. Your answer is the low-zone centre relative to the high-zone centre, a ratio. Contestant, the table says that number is 0.98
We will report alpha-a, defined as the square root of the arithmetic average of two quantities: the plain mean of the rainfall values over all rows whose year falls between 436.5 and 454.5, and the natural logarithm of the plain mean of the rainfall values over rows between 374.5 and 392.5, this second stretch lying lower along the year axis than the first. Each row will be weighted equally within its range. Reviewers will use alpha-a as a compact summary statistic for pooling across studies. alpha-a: 2.970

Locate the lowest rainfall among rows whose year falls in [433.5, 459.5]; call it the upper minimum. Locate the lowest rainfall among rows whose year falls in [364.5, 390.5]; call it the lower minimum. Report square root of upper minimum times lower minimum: 15.8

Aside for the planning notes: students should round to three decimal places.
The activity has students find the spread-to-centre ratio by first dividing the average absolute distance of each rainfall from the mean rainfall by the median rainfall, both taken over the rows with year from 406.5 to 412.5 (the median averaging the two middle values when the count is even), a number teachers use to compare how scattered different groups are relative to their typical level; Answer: 0.009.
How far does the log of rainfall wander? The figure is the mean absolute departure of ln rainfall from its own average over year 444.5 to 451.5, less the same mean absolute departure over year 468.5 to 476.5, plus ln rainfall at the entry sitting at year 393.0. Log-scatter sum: 2.99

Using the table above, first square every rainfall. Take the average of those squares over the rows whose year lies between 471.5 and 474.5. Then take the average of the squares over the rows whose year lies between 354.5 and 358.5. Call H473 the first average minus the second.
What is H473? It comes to -87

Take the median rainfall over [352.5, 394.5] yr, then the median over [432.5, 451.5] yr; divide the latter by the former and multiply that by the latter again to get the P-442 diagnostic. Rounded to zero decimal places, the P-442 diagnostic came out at 12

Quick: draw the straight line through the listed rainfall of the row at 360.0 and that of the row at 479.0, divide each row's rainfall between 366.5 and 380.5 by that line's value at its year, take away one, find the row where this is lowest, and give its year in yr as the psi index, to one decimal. 368.0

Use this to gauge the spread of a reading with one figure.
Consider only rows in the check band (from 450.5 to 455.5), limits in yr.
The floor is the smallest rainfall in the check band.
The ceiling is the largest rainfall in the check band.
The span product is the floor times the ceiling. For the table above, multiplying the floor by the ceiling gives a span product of 216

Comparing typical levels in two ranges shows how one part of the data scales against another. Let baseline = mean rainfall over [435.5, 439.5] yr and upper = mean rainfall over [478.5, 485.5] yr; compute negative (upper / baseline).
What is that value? -1.08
